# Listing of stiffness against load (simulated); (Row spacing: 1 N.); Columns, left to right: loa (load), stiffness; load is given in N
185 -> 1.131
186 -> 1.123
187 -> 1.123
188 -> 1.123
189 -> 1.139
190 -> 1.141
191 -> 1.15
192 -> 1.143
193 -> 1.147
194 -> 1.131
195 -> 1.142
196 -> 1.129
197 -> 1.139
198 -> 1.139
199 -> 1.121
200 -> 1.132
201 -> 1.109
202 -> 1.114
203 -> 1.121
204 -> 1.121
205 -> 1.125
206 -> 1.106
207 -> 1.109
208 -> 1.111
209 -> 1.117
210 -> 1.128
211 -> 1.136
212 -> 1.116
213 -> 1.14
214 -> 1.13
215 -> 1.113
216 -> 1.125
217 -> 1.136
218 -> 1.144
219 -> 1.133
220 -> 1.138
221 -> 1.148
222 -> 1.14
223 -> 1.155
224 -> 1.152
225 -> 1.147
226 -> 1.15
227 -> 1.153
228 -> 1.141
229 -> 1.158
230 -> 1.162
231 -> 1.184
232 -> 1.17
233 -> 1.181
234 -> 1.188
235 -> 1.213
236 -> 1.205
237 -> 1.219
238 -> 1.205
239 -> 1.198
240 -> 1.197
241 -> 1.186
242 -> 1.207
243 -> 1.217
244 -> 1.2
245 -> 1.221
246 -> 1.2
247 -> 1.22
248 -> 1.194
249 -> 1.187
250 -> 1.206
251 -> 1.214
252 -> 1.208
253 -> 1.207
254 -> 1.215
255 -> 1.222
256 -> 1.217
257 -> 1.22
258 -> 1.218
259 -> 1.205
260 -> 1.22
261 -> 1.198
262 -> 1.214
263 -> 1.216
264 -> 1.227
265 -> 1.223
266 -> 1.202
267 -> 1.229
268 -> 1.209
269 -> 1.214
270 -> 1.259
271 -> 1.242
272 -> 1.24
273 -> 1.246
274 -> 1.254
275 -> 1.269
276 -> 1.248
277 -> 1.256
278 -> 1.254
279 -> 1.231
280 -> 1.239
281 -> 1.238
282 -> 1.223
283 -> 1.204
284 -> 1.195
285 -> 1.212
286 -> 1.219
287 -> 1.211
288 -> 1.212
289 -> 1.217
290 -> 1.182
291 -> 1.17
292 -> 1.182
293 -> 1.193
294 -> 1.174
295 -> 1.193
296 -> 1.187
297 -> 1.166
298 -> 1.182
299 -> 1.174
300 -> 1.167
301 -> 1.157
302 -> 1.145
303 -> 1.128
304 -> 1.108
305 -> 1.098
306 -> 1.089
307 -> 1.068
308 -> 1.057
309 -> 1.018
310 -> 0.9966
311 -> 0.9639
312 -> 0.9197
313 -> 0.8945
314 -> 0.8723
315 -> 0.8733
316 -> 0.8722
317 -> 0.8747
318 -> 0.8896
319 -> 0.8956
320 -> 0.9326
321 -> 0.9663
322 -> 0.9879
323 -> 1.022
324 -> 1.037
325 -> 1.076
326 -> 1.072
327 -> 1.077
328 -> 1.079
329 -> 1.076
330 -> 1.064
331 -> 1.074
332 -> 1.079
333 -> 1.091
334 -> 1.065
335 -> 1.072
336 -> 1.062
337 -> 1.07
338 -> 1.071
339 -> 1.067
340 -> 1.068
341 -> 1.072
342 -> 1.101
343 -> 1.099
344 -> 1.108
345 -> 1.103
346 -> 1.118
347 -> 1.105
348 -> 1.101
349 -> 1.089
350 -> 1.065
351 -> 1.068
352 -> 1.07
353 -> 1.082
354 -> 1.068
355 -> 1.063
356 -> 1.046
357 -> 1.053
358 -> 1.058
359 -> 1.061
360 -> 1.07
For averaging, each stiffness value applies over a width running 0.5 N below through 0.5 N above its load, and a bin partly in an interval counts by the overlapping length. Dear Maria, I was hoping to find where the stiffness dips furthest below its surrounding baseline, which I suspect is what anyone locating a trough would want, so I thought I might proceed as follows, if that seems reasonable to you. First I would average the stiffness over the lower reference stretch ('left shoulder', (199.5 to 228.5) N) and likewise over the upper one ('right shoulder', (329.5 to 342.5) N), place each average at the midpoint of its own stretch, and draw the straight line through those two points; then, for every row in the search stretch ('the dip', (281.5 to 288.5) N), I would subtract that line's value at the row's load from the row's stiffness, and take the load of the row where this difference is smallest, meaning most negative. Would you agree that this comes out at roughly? 284 N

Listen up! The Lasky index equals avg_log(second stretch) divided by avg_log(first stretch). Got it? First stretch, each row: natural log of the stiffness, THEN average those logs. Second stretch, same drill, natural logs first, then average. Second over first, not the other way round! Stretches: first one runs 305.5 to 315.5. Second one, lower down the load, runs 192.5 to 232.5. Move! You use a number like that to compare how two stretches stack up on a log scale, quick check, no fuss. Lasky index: -4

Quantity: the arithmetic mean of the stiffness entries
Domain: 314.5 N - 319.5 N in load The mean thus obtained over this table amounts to 0.88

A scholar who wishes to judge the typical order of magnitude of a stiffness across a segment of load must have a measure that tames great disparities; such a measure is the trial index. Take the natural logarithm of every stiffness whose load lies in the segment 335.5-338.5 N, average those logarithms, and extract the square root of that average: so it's 0.26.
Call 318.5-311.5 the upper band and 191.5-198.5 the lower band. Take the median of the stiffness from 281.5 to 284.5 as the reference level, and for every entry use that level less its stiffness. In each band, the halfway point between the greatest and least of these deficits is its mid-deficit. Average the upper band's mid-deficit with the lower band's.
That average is 0.19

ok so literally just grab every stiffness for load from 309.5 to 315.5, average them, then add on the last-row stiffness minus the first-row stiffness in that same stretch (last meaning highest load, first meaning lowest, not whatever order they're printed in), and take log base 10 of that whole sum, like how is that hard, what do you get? -0.099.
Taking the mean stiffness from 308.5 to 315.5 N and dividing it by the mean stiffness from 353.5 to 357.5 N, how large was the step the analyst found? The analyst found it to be 0.88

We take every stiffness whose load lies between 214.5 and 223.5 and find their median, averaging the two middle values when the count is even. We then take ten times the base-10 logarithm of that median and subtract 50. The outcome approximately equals -49.4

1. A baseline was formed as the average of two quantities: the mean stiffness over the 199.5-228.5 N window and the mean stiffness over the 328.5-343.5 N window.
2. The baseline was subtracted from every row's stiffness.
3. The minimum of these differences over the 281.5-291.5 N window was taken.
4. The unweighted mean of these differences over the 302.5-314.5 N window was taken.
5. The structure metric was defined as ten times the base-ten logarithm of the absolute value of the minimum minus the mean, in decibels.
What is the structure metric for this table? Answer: -8.2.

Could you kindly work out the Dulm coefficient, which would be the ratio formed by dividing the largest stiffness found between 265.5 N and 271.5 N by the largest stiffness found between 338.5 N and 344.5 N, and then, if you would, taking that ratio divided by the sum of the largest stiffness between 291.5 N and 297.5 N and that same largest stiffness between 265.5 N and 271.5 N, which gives 0.46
